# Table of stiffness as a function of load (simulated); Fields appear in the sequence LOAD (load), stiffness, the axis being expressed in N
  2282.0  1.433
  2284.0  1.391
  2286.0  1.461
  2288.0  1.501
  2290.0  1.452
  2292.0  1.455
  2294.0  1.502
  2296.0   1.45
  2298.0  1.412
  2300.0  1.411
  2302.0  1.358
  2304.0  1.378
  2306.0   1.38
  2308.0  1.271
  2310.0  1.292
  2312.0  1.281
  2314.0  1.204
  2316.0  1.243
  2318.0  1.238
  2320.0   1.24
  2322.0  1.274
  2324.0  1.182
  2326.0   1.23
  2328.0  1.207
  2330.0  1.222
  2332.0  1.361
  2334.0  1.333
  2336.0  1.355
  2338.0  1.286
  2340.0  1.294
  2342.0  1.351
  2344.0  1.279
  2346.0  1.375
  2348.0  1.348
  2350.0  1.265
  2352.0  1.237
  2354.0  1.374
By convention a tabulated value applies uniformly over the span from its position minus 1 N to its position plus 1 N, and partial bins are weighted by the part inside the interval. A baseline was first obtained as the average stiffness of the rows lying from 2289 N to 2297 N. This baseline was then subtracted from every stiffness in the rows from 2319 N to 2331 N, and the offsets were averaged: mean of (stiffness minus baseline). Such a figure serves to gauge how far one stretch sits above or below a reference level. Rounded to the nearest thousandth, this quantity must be -0.239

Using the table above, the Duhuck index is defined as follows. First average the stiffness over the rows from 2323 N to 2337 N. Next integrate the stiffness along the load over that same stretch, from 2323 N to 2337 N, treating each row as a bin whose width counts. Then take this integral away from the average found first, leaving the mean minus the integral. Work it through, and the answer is -16.5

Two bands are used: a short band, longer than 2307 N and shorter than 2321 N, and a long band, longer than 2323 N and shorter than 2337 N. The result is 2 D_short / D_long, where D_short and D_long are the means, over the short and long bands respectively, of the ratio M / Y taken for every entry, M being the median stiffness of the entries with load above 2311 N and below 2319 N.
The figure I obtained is 2.0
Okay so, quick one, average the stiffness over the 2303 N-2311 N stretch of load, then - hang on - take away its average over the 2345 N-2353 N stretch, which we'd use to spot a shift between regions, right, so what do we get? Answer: 0.02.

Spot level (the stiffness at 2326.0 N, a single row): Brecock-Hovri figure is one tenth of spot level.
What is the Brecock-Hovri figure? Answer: 0.123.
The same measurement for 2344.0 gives 0.128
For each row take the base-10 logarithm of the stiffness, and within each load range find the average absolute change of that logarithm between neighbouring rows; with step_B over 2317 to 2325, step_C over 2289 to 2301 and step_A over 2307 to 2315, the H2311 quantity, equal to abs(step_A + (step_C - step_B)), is 0.006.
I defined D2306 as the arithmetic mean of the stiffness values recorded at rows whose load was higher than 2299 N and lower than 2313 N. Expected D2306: 1.34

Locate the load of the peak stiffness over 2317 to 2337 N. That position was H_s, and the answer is 2332.0 N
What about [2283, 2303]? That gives 2294.0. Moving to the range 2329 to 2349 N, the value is 2346.0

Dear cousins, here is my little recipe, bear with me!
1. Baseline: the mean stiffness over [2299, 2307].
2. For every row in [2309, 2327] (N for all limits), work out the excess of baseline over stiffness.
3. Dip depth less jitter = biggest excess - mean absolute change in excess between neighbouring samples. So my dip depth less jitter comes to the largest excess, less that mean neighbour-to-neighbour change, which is 0.16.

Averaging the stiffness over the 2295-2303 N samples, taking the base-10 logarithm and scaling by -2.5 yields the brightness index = -0.37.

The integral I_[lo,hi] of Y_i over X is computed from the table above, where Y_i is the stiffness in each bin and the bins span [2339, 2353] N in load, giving 18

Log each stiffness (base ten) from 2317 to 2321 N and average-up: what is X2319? 0.093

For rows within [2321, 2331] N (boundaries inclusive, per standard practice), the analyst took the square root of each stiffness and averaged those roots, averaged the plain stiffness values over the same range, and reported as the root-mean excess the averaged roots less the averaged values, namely -0.12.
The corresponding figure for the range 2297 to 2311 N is -0.19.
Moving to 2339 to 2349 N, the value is -0.18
